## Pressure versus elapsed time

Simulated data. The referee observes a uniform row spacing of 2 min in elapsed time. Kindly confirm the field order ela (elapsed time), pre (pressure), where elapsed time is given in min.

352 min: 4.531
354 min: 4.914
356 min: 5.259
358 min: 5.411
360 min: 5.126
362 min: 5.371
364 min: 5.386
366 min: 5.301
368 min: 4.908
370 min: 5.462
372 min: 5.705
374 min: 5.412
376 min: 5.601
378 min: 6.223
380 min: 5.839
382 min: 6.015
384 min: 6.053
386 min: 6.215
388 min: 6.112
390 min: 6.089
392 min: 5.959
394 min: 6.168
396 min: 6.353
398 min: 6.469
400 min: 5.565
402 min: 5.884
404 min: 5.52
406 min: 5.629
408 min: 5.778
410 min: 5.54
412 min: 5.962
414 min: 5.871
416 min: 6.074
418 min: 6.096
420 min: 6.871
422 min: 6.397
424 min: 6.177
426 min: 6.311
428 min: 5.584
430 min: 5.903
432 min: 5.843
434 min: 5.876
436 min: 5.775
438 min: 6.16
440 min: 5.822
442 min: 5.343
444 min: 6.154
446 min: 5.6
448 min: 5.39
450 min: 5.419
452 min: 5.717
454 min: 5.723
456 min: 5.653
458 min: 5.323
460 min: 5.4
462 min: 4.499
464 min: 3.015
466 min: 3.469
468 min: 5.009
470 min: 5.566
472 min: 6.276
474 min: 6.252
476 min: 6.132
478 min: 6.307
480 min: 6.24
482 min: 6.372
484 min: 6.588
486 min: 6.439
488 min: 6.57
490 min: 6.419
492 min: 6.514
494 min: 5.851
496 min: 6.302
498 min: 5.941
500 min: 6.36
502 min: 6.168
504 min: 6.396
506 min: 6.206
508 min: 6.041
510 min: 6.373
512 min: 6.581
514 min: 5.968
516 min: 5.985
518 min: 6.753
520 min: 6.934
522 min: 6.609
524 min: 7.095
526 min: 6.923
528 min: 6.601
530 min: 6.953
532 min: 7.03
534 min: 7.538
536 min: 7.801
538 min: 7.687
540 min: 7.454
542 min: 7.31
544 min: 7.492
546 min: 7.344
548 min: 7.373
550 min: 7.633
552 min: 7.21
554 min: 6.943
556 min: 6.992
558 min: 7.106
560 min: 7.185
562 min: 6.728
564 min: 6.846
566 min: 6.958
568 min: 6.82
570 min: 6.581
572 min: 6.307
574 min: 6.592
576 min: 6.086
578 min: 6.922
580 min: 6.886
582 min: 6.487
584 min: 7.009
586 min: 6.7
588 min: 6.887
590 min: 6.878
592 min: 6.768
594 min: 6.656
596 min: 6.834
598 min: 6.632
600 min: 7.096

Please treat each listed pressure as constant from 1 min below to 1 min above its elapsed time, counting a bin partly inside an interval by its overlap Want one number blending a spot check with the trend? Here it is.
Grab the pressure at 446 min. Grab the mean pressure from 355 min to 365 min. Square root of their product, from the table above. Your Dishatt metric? 5.45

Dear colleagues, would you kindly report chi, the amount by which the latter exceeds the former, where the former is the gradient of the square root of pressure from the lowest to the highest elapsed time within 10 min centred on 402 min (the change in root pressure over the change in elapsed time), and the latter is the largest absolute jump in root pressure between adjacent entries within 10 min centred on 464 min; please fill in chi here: 0.41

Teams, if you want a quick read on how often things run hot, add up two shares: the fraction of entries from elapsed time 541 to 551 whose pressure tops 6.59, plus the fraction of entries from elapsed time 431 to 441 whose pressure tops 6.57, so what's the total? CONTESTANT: 1.0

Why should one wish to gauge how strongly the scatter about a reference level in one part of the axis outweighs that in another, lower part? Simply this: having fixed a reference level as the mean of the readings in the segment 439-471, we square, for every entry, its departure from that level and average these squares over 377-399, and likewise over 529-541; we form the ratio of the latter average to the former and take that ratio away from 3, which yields -2.5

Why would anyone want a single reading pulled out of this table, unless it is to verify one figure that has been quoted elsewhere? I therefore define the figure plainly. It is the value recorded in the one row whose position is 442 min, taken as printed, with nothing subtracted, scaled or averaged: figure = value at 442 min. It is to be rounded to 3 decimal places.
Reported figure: 5.343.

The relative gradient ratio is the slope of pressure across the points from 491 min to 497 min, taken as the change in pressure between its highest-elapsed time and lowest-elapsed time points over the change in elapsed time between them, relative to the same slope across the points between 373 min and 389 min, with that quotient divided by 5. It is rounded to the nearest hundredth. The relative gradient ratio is -0.21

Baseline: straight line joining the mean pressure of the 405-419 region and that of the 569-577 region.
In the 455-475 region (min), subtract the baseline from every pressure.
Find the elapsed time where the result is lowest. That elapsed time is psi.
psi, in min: 464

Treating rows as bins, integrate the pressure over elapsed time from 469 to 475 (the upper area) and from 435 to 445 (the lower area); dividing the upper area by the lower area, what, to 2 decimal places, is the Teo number 0.62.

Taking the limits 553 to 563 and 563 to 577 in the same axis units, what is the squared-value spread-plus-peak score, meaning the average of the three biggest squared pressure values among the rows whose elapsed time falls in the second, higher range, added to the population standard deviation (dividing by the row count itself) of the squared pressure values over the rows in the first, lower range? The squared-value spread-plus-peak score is 49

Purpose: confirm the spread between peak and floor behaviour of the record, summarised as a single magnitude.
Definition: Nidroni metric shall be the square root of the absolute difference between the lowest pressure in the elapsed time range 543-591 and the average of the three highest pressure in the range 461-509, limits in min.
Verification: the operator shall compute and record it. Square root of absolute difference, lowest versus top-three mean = 0.69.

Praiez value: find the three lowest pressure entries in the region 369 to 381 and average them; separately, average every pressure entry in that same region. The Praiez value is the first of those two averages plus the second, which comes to 11.2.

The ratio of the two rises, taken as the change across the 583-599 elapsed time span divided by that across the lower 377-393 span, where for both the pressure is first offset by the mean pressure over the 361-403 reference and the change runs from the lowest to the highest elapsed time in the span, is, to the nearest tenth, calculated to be 1.4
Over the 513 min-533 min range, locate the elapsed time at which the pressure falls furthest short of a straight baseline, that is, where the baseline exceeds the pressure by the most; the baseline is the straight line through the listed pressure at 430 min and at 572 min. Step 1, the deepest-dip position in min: 514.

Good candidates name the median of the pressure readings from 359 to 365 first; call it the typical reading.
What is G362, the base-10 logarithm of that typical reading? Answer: 0.730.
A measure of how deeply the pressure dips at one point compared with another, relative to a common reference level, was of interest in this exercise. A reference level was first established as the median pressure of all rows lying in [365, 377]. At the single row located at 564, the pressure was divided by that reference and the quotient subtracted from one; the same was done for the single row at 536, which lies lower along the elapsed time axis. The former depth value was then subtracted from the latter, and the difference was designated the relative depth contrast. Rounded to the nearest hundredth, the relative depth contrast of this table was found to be -0.18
